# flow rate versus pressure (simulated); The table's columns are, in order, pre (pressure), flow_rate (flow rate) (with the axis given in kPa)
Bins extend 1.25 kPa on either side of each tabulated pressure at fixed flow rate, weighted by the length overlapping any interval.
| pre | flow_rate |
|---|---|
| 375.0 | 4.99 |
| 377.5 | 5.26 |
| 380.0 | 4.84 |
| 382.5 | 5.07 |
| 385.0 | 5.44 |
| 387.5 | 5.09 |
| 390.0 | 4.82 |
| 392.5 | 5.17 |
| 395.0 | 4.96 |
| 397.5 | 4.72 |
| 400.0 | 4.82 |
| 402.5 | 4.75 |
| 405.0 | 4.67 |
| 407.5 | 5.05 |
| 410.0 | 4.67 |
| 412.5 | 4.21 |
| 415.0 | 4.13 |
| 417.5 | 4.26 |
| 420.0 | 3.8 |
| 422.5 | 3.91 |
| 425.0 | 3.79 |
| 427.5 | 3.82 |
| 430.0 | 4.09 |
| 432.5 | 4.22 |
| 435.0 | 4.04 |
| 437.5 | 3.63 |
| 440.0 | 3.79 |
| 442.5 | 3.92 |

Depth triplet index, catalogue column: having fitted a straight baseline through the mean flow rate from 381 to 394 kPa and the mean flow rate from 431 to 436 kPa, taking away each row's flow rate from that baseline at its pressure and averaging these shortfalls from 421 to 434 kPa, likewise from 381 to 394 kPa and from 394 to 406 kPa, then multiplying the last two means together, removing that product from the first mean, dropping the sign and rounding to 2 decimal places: 0.30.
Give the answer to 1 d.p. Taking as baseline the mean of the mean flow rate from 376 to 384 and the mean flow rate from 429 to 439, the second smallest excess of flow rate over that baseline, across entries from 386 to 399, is 0.3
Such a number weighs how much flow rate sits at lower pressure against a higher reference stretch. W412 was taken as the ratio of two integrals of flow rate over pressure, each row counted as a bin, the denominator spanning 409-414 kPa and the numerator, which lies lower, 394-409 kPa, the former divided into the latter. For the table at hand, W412 3.3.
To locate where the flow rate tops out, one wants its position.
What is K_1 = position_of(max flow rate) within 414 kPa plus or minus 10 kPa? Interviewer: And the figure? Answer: 407.5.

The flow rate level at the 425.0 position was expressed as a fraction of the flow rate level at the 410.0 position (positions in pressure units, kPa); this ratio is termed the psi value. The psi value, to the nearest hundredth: 0.81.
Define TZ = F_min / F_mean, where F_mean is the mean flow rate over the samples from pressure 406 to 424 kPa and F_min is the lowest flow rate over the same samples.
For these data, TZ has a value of 0.89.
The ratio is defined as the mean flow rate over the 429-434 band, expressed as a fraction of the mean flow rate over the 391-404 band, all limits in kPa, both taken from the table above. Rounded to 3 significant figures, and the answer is 0.851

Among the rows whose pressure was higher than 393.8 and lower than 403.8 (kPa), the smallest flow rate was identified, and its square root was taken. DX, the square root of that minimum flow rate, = 2.17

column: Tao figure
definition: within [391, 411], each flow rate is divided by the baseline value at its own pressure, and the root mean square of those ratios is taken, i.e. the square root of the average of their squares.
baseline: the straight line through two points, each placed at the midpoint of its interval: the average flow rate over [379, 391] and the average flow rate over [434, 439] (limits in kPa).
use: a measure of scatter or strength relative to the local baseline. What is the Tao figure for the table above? 1.04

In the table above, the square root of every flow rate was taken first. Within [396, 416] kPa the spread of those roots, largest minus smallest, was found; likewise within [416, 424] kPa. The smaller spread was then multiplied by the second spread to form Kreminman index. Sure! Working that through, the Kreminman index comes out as 0.013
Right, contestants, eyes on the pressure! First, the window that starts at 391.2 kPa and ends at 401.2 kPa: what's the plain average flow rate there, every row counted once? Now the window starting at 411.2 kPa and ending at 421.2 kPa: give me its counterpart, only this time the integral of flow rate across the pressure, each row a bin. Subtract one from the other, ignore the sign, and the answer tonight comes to 36.1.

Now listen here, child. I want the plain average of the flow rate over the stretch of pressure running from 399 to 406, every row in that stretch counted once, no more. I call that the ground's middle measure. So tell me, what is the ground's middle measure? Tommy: 4.7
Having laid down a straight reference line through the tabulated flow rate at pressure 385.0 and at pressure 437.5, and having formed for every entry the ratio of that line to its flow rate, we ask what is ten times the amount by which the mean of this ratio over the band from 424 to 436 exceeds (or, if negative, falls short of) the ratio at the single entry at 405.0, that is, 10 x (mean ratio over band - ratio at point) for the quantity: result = -0.41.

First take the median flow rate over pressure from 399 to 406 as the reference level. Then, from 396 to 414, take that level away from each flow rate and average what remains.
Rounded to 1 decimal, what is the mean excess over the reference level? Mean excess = -0.1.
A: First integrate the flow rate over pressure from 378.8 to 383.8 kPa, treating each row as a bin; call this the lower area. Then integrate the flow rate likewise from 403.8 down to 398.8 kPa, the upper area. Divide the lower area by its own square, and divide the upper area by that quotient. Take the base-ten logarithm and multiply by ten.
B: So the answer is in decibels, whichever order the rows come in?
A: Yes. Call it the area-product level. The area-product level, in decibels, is 27.7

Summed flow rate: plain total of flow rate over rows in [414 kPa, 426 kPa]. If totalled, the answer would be 20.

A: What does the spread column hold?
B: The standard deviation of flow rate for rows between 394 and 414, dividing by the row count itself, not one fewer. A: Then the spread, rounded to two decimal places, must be 0.23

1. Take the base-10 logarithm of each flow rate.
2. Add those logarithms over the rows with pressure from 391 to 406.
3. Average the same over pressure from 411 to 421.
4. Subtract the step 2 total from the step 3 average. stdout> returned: -3.5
